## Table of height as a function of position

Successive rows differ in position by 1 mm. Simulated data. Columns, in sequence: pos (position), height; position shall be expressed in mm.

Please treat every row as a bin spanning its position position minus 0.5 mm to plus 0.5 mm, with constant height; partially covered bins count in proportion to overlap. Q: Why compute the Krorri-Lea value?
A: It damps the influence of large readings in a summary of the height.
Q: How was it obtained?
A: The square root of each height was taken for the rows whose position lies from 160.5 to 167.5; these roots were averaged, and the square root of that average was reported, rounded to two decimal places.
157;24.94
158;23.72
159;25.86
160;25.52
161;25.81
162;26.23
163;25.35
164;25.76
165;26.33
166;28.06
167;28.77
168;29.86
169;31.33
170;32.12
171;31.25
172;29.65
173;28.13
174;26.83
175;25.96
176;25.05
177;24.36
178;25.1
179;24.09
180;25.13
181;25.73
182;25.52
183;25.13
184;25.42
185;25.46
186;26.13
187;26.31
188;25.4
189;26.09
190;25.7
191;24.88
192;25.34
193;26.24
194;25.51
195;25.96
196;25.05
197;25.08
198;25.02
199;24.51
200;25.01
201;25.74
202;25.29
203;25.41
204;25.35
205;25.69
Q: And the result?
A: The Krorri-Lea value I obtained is 2.27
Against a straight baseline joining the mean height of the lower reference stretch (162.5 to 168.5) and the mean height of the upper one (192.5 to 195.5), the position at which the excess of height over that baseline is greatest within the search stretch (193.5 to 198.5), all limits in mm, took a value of 195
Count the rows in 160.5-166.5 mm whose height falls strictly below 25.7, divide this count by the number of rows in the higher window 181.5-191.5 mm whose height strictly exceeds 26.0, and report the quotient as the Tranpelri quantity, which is 0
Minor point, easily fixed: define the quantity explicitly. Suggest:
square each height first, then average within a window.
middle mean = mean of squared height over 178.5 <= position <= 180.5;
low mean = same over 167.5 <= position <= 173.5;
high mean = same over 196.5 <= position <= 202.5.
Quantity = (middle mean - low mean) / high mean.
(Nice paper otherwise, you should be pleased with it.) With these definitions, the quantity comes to -0.51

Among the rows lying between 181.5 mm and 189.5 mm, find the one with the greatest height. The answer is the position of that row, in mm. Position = 187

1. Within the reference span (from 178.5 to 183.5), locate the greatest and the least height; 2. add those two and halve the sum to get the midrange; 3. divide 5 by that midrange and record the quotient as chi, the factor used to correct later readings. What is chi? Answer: 0.201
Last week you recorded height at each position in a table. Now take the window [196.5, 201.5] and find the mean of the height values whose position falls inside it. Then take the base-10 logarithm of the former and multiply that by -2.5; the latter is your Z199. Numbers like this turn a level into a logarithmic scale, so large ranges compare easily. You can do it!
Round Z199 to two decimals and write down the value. -3.50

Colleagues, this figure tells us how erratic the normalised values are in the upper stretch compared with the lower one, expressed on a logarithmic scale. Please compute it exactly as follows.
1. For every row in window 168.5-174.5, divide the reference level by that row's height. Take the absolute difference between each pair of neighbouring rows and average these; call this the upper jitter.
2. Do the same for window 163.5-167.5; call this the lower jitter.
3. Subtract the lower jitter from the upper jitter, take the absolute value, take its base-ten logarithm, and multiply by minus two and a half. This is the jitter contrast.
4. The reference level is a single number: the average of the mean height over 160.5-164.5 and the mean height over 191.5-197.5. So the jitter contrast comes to 7.8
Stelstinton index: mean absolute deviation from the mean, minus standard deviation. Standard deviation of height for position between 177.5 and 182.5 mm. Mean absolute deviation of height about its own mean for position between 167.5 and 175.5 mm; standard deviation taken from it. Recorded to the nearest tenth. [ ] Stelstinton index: 1.2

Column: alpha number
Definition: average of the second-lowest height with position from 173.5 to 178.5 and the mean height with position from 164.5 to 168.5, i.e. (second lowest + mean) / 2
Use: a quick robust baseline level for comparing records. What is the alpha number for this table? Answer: 26.7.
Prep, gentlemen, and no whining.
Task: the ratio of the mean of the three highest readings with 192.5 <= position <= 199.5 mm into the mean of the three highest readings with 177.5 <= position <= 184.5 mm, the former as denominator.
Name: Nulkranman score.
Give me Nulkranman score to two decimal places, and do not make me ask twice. 0.99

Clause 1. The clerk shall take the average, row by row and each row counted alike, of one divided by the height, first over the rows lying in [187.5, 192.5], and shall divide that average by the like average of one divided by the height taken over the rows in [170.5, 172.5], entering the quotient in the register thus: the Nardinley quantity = 1.19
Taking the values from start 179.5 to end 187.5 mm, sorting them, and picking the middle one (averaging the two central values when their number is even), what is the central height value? 25.5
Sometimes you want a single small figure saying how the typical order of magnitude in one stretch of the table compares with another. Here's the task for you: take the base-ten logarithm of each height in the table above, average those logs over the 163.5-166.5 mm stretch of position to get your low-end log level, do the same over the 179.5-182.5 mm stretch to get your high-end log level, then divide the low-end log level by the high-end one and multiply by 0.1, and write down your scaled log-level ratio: 0.101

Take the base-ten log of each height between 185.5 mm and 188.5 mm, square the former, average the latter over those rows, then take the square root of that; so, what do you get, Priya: 1.41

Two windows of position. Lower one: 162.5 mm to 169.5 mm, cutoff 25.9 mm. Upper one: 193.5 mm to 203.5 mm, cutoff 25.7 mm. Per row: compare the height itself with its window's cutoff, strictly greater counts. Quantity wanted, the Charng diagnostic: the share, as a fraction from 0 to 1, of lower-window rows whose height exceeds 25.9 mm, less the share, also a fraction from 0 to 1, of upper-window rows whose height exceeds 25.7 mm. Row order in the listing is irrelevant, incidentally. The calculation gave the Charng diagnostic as 0.51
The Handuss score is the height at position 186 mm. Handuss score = 26.13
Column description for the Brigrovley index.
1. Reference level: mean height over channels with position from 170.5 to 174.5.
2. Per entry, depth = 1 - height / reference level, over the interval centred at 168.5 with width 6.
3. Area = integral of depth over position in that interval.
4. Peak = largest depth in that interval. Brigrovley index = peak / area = -0.119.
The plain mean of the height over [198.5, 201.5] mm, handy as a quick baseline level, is 25.1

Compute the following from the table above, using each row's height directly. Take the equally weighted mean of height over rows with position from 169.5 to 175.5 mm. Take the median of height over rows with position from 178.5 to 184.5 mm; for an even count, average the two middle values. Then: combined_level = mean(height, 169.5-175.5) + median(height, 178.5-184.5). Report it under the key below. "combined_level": 54.3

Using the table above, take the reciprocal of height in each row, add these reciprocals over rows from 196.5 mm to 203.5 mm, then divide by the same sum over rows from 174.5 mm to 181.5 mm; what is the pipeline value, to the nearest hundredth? 1.00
